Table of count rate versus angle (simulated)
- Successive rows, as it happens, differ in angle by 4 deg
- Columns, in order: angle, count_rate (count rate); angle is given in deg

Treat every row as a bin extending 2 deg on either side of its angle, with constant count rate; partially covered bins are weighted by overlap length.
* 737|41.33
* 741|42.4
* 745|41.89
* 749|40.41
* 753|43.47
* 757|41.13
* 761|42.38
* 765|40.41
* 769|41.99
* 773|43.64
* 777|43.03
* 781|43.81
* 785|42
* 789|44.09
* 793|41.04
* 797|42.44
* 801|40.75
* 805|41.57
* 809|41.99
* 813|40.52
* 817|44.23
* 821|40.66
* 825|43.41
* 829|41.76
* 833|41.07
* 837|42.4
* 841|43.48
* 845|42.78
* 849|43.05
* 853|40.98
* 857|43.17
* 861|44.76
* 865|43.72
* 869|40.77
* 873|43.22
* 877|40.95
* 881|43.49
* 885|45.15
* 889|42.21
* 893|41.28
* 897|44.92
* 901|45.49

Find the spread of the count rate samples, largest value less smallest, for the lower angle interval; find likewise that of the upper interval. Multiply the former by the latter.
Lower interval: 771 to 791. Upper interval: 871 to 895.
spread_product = 8.8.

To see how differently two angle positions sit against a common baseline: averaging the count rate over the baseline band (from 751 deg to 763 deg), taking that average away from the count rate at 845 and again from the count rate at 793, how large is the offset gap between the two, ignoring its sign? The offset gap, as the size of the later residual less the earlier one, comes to 1.7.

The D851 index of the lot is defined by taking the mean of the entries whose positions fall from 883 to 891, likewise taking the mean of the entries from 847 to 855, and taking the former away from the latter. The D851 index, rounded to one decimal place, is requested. -1.7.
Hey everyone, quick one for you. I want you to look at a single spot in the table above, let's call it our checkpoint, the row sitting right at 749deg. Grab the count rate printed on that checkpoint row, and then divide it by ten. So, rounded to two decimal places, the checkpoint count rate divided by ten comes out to 4.04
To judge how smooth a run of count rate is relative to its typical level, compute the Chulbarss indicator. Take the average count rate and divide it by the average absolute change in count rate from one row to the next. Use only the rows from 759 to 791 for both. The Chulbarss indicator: 28.5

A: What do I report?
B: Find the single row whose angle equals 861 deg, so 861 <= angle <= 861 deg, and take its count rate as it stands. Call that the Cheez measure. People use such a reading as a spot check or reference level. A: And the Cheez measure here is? 44.76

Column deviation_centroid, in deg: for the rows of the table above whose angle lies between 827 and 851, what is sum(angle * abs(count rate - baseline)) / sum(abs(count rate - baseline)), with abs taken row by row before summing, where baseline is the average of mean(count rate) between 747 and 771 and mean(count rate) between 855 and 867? 835.0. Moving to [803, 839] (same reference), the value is 819.7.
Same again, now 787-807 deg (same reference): 797.0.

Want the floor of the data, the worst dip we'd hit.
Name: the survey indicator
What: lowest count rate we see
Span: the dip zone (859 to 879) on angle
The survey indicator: 40.77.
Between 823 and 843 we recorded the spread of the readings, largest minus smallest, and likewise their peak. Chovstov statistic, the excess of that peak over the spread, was 41.1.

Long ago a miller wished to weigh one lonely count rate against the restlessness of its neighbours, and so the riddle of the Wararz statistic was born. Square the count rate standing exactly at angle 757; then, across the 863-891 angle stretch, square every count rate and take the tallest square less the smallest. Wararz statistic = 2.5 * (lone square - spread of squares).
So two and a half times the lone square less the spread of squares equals 3288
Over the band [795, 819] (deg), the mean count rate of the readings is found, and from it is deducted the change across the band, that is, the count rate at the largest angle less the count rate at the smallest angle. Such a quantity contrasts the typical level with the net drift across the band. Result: 40.1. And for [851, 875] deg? 40.5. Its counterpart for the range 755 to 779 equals 40.2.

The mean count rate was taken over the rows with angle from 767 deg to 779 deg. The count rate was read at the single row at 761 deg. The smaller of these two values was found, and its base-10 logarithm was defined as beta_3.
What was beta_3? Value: 1.63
